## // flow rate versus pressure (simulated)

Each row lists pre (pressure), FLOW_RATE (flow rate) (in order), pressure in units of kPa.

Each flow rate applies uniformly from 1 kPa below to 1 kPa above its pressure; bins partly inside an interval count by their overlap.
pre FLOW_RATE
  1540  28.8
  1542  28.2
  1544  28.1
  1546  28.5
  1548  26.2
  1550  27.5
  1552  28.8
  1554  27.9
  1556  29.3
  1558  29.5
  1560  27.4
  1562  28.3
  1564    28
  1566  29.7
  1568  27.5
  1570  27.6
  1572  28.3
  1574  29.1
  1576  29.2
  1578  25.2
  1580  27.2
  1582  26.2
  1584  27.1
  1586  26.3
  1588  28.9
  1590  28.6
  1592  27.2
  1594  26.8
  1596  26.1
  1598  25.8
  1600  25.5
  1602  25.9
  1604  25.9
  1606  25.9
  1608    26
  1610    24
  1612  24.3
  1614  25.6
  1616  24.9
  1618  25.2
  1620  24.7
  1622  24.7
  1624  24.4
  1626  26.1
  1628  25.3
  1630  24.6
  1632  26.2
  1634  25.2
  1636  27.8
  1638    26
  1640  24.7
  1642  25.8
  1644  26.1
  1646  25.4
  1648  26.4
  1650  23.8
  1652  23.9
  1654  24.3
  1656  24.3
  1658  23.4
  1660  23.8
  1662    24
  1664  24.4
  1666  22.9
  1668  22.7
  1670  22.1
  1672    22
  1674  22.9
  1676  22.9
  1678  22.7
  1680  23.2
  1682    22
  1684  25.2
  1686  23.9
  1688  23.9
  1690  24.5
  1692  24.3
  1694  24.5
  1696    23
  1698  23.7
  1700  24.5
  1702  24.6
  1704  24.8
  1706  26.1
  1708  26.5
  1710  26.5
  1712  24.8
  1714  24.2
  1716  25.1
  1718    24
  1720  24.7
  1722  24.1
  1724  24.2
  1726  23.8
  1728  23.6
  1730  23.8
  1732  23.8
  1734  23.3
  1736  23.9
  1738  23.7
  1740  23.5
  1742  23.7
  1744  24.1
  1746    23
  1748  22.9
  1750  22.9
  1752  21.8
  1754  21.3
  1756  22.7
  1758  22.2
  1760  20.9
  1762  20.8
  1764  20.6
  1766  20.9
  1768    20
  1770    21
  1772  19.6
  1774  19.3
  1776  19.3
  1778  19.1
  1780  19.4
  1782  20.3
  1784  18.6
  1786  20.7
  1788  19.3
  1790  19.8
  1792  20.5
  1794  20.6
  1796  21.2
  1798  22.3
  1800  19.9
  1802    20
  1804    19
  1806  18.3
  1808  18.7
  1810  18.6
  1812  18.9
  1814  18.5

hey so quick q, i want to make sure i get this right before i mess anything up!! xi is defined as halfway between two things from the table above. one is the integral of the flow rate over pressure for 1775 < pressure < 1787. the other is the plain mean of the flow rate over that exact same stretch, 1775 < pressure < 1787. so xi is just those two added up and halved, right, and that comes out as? 127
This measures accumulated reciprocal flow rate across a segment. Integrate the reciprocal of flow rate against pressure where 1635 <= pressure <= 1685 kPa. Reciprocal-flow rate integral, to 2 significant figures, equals 2.1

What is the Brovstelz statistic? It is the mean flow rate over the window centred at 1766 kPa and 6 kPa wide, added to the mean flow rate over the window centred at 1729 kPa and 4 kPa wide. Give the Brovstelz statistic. 44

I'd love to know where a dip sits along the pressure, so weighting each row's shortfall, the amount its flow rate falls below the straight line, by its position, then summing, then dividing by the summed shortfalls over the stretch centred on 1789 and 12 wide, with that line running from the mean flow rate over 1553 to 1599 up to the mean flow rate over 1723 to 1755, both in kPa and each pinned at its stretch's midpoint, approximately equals 1788.1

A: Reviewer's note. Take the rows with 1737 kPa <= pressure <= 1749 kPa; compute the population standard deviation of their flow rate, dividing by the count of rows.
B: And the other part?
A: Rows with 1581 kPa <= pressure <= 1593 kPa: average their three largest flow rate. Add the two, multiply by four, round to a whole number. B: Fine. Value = 115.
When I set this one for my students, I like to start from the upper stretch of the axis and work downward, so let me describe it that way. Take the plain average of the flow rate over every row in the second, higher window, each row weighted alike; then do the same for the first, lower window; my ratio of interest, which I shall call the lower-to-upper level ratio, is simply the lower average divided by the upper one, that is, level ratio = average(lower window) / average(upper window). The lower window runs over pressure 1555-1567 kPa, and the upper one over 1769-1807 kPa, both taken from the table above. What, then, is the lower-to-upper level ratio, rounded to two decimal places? 1.44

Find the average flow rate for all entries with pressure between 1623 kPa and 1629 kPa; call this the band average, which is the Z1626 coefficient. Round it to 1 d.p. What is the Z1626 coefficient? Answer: 25.3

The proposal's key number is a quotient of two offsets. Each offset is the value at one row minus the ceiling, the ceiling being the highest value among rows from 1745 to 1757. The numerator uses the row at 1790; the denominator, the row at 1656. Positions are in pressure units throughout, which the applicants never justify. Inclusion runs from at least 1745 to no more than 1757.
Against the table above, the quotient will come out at -2.5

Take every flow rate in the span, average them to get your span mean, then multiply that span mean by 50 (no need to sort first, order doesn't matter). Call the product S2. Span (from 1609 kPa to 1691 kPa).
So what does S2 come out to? 1220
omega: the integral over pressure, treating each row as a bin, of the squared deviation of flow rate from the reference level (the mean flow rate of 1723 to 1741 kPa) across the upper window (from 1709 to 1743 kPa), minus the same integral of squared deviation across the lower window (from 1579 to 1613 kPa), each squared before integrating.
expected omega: -256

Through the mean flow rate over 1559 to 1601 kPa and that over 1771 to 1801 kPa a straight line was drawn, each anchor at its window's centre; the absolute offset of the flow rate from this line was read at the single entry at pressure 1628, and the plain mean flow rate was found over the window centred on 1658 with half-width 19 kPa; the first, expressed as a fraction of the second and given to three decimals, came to 0.017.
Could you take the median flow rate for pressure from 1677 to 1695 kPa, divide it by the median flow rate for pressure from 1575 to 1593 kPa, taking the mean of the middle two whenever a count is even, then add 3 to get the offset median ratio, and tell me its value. 3.88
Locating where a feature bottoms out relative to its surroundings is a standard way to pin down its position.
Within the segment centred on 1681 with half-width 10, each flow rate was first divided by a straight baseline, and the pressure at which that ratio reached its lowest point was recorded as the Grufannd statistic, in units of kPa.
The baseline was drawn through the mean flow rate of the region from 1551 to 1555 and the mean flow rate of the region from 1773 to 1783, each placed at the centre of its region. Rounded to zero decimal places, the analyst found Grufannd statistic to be 1672 kPa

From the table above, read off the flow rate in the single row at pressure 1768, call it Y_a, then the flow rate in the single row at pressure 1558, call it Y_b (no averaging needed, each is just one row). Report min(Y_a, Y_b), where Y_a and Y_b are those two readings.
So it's 20.0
